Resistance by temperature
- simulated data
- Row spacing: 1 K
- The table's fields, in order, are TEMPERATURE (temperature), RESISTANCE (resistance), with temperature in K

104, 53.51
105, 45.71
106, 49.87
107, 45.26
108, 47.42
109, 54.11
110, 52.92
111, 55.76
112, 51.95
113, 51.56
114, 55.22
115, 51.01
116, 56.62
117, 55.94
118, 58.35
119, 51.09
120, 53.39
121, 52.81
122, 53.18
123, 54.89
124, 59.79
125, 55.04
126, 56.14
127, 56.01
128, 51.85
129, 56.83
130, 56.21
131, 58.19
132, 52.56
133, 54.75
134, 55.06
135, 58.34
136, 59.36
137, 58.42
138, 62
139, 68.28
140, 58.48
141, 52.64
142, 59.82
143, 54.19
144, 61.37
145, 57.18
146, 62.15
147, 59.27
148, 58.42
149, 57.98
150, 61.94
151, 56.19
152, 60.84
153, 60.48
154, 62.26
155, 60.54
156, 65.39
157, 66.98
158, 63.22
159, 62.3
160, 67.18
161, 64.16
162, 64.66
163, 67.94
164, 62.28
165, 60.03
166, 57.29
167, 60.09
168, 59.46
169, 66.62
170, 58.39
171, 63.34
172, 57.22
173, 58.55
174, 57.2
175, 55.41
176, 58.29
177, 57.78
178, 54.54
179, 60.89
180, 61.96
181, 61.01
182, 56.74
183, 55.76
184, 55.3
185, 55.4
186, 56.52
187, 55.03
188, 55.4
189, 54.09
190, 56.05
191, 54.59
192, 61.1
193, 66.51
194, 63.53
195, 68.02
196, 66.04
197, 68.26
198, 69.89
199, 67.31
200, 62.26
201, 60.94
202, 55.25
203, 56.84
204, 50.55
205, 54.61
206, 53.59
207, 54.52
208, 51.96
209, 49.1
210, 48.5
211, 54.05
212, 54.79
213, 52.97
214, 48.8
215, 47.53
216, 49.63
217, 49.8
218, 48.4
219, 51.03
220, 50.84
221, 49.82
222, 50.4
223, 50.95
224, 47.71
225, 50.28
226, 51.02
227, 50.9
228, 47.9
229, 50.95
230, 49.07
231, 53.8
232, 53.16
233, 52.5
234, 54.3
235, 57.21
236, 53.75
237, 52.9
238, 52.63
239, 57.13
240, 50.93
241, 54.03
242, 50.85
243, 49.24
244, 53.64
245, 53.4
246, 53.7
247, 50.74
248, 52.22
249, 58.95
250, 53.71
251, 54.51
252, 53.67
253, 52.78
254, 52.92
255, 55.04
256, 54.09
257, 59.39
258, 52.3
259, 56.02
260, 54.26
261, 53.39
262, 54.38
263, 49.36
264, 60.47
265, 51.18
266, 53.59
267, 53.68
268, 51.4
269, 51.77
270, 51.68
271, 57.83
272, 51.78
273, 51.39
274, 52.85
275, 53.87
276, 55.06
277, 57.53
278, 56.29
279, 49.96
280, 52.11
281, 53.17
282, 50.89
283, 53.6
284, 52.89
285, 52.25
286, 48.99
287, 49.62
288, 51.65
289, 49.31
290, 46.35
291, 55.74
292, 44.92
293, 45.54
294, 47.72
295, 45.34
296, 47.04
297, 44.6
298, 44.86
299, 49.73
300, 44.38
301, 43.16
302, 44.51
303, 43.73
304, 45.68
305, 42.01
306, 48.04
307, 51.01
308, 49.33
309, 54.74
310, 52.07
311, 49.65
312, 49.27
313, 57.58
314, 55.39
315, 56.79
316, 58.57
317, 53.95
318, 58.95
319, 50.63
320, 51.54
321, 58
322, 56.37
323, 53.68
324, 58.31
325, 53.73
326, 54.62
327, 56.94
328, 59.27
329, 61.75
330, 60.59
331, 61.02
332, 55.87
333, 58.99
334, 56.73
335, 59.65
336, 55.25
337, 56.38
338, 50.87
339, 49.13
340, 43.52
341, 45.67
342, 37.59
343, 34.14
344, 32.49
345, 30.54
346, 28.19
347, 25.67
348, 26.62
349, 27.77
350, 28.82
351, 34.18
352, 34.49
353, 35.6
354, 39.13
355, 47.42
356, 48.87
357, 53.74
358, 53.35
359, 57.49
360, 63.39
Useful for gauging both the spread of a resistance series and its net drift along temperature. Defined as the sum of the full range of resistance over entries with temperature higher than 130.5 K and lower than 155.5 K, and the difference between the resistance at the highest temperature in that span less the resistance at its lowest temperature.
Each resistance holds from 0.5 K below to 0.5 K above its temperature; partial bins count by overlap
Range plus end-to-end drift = 18.1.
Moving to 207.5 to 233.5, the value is 7.8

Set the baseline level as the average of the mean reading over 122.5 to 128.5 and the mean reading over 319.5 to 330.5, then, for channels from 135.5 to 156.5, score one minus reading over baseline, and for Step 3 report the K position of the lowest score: 139 K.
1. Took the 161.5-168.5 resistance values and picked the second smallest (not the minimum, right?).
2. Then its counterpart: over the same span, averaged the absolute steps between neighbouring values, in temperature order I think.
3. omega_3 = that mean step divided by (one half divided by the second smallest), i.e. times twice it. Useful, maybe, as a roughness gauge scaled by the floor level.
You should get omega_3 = 344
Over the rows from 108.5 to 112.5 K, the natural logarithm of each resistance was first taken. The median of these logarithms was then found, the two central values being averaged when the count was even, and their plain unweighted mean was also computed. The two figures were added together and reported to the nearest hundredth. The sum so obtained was 7.96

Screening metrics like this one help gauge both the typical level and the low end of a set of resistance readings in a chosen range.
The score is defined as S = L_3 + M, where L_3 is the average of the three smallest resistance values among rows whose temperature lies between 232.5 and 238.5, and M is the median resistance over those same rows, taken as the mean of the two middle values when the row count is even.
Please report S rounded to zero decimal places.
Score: 106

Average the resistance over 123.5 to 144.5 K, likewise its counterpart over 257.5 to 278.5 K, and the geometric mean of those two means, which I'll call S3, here 55.6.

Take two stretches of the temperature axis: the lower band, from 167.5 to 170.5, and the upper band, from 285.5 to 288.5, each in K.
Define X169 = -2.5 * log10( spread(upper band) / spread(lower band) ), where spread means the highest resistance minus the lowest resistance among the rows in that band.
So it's 1.2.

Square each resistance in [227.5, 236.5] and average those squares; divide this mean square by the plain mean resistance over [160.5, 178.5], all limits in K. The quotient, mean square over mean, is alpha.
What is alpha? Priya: 46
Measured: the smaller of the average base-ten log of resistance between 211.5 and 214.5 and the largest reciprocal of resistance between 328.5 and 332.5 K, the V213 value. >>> 0.0179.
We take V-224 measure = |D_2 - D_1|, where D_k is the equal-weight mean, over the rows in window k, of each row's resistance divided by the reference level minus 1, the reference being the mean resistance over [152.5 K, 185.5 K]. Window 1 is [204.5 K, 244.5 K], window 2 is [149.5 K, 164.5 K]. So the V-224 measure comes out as 0.19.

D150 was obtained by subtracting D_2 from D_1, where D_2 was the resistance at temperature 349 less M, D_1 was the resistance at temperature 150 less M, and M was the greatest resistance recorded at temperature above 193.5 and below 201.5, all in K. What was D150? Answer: 34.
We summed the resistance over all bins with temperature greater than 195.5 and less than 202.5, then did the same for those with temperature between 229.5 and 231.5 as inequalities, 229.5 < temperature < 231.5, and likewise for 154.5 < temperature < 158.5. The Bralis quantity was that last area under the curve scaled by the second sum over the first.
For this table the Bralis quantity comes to 59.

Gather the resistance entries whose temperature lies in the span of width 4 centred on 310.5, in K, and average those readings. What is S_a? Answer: 51.4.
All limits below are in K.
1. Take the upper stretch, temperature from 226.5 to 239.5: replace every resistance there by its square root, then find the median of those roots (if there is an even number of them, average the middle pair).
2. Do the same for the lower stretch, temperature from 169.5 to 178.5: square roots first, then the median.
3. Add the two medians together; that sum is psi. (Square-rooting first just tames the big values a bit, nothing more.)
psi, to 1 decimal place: 14.9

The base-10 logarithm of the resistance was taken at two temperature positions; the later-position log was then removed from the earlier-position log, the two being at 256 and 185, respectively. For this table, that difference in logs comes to 0.01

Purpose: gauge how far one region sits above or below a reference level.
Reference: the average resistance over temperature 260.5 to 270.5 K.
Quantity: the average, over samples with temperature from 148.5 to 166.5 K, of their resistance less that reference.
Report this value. 9.2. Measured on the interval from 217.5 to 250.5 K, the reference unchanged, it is -1.0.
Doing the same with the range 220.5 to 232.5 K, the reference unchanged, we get -2.6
